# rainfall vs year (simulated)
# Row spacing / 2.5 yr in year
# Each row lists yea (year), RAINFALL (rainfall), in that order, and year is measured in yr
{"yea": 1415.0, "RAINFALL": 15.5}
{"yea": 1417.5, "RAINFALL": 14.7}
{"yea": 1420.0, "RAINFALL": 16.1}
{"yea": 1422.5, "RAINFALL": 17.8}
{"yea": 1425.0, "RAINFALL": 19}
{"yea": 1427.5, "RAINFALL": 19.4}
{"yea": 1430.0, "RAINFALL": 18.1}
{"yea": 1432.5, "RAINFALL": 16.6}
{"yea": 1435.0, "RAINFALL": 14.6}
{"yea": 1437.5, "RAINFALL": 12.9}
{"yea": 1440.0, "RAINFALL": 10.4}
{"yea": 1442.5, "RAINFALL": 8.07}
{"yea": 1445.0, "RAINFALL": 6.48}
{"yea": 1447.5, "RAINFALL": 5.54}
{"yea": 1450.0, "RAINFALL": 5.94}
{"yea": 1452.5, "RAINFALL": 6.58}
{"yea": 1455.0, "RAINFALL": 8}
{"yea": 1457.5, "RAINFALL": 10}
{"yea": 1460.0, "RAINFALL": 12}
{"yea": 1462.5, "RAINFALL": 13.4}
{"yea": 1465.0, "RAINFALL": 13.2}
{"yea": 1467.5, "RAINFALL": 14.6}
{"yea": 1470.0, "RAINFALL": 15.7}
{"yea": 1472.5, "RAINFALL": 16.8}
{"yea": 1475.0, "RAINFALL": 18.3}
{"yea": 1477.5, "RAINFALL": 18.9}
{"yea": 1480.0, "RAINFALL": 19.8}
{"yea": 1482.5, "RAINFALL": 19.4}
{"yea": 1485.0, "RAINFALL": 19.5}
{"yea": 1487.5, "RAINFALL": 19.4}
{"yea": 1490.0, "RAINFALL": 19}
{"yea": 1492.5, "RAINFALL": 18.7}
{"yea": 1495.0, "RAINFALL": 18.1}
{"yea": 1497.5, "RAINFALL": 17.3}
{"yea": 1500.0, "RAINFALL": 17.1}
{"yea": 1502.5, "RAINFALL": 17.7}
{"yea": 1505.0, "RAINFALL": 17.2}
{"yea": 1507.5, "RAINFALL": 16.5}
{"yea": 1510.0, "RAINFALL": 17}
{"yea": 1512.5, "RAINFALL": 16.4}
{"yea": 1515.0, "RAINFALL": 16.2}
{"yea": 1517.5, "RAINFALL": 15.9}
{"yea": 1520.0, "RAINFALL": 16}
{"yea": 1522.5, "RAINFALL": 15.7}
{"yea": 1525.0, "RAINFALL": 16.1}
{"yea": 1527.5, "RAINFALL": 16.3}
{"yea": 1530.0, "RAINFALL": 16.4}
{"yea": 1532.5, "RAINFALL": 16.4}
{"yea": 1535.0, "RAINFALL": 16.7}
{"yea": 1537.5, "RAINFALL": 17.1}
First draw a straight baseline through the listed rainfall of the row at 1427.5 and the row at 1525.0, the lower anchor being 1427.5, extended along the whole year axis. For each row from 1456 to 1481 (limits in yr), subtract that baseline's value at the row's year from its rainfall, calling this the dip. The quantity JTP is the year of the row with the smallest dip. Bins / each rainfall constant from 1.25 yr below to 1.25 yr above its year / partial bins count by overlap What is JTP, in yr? 1457.5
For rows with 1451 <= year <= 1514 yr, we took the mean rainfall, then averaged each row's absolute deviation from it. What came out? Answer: 2.8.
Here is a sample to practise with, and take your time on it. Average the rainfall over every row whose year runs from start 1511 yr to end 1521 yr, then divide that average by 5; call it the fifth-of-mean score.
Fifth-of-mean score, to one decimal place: 3.2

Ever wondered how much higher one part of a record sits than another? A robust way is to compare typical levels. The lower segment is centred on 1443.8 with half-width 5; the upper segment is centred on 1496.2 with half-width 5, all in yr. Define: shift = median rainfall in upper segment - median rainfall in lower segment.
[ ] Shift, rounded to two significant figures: 10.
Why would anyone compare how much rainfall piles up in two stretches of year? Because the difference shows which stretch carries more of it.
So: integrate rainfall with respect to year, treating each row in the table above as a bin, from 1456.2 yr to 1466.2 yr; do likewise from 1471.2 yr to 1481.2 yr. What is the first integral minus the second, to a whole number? -63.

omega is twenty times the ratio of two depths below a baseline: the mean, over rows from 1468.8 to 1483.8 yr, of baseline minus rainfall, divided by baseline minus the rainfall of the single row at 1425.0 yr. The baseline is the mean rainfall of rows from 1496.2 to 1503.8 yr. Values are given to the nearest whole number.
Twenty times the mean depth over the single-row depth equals 10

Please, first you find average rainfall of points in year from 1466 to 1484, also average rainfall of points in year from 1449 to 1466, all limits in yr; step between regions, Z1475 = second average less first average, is -8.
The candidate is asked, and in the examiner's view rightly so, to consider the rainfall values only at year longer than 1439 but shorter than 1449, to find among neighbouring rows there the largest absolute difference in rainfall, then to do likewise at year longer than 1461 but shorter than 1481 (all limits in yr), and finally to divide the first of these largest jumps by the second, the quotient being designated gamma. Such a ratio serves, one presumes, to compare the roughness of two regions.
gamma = 1.6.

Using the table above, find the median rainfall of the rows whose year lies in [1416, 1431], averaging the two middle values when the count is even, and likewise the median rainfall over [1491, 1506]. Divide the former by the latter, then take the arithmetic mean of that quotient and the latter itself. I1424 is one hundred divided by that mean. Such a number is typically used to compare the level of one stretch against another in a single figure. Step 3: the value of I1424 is 10.8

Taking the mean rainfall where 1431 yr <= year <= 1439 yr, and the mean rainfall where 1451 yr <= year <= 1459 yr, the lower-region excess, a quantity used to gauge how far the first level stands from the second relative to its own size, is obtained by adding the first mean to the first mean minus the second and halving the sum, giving 11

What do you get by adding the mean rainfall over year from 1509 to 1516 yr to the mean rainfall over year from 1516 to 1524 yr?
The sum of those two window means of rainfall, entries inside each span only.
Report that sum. 32.4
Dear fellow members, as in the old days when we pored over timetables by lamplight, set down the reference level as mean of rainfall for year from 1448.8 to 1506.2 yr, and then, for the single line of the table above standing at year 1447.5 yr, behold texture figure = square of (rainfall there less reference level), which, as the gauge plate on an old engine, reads 99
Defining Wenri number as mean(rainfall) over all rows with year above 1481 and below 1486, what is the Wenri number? 19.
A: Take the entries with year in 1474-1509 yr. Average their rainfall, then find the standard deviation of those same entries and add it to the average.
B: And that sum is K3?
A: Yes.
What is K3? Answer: 19.4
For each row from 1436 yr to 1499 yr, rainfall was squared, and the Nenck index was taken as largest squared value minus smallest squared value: 361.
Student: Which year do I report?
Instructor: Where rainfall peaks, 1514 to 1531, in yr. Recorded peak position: 1530.0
